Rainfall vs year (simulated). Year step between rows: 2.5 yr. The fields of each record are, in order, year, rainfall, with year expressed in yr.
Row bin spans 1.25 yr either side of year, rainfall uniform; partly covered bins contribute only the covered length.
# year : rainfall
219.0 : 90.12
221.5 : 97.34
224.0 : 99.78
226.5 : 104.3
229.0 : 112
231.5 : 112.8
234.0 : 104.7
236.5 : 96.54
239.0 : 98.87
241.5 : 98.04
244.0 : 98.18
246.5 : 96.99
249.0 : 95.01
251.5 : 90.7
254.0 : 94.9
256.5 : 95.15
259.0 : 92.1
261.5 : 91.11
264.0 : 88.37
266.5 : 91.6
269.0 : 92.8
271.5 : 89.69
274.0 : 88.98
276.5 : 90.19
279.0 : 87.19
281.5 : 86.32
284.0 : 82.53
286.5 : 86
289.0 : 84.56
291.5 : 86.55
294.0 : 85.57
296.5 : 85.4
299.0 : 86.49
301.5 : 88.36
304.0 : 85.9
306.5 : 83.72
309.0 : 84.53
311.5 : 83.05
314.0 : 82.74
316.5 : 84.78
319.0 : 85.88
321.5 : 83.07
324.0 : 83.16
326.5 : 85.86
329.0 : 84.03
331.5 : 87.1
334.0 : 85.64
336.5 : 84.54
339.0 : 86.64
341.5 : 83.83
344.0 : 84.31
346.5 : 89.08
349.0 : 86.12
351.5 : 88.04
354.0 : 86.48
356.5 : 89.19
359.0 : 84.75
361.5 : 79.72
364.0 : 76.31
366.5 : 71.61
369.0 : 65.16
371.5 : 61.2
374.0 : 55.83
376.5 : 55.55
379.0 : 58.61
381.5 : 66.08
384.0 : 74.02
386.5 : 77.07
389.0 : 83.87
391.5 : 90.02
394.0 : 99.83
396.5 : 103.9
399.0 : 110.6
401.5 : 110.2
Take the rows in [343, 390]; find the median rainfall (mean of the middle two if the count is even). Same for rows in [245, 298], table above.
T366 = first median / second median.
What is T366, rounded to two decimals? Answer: 0.86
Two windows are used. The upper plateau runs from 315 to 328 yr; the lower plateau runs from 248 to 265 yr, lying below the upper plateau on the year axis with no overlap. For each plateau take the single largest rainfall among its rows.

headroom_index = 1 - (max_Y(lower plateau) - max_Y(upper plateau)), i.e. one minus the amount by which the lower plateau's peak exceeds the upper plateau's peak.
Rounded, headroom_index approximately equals -8.3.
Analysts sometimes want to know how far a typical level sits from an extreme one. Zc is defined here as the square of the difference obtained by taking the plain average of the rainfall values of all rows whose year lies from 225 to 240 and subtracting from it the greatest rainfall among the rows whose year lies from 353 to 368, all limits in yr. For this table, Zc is 246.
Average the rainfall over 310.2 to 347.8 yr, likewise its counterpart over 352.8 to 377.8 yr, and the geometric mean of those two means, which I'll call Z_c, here 78.5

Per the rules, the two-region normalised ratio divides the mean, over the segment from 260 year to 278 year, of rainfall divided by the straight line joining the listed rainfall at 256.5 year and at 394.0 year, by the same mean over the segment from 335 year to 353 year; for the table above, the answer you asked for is 1.08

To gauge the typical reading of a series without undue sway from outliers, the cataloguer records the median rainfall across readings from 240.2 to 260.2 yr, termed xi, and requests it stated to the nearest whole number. 95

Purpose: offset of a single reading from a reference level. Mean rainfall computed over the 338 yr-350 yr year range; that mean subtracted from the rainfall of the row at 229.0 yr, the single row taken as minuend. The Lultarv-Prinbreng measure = 26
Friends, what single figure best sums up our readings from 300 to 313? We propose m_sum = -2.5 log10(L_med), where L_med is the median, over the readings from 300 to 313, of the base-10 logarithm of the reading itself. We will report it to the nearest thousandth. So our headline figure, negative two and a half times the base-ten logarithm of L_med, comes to -0.712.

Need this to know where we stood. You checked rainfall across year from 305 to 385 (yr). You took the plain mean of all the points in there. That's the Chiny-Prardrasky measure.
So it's 79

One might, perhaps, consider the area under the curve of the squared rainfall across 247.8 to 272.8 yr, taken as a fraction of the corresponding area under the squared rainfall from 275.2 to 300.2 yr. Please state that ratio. 1.15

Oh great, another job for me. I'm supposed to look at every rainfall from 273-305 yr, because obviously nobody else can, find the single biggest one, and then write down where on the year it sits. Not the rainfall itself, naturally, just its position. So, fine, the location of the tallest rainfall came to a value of 276.5 yr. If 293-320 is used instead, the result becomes 301.5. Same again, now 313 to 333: 331.5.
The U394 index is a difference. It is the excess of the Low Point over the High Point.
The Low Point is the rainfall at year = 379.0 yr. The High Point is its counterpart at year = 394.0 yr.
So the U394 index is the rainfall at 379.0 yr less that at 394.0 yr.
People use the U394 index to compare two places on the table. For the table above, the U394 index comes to -41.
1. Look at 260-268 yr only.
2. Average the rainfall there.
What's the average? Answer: 90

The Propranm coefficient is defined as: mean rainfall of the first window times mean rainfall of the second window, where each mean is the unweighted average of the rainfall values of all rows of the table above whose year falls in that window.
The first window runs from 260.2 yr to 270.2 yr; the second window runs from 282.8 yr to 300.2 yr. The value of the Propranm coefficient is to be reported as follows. 7760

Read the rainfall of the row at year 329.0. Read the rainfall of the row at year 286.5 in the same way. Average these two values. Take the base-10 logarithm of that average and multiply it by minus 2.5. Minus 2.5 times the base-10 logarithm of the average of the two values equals -4.82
